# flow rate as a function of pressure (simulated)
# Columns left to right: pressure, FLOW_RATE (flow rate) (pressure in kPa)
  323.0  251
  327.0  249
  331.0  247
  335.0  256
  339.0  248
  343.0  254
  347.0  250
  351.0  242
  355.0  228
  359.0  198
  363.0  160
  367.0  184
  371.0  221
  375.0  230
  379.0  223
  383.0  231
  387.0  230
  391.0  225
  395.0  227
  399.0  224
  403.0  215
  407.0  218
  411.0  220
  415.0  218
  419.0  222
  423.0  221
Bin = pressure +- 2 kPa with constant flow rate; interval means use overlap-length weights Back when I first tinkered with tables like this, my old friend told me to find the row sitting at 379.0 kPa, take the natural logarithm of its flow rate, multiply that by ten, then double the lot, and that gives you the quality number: 108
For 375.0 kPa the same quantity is 109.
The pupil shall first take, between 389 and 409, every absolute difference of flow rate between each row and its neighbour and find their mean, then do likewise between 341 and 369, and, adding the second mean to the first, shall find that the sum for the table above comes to 23.9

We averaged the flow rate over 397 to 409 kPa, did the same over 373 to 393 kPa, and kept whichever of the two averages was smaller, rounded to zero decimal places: 219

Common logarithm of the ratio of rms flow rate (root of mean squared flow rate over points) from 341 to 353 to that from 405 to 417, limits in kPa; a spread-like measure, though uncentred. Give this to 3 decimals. 0.056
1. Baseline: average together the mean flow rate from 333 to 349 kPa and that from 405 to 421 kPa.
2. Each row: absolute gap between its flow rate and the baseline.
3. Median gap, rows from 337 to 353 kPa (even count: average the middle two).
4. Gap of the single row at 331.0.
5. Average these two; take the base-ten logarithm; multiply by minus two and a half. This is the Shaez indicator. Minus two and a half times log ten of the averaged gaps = -2.72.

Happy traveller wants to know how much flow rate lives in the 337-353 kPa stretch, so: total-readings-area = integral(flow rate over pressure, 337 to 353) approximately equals 3976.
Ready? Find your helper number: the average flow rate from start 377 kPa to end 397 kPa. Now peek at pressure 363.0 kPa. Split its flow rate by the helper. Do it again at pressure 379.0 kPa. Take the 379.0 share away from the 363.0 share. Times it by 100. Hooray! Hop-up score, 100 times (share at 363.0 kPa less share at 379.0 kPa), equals -28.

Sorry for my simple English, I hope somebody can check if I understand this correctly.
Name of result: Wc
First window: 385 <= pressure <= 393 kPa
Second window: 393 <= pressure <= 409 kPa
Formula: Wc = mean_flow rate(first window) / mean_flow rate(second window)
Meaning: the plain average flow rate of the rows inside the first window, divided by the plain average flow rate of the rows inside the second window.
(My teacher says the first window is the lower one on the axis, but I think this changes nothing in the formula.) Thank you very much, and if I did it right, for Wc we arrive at 1.03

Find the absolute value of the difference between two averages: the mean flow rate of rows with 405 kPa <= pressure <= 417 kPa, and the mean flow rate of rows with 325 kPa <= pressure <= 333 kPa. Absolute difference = 29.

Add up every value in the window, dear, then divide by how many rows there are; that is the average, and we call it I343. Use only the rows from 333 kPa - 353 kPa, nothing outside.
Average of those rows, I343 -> 250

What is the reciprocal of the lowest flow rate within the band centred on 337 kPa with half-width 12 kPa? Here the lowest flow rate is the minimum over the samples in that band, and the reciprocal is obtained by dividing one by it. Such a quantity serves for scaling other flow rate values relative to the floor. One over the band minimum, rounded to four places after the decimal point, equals 0.0040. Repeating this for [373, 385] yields 0.0045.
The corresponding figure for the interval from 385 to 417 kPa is 0.0047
